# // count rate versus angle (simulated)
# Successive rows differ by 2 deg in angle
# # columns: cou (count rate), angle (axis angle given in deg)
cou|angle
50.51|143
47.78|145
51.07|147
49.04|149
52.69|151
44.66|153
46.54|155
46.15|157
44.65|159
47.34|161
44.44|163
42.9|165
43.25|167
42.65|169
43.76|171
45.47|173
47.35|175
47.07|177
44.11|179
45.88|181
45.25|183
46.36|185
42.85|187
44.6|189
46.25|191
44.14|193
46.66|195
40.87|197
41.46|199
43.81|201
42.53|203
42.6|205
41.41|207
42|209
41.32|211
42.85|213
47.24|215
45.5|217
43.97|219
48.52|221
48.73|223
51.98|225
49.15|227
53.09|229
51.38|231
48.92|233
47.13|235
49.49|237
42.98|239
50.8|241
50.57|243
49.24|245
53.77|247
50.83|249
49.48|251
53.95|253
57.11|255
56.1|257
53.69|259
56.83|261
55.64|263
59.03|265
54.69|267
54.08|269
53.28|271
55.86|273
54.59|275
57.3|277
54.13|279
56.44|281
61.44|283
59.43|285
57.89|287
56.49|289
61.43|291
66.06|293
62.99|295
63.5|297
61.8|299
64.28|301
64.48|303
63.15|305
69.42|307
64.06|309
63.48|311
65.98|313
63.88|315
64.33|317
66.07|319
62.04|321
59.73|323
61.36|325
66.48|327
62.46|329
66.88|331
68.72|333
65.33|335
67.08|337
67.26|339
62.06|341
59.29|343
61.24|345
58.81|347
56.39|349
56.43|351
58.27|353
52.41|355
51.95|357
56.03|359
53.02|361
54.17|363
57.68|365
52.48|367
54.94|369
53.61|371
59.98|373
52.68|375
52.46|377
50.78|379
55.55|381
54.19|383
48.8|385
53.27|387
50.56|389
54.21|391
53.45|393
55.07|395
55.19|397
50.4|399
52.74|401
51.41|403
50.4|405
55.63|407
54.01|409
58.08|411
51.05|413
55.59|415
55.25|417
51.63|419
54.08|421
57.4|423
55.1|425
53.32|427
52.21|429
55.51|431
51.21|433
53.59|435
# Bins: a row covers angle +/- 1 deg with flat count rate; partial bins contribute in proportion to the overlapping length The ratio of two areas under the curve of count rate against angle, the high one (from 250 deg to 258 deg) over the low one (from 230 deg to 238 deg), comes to 1.10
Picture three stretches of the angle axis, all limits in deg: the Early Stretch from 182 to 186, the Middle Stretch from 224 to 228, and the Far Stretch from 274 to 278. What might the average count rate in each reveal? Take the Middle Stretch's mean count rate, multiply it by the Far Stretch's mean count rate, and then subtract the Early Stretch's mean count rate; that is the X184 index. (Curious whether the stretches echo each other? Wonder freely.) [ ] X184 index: 2783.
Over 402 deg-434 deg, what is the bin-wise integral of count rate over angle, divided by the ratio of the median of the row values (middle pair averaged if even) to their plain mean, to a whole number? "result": 1718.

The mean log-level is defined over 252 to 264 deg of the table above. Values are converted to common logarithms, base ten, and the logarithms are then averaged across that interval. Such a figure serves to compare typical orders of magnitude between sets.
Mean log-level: 1.74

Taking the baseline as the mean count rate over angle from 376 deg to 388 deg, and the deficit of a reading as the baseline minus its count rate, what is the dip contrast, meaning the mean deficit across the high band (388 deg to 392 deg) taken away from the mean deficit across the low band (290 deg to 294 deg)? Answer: -11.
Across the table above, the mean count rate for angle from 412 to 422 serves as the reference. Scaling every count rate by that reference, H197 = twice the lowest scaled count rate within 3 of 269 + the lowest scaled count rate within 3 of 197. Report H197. 2.75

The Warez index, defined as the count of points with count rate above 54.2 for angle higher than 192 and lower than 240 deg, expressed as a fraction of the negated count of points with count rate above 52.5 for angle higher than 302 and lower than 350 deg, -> 0.0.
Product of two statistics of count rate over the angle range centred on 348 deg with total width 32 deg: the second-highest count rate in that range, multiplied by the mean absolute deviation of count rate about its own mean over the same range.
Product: 303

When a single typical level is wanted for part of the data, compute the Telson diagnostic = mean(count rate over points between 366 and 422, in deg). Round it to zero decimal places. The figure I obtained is 53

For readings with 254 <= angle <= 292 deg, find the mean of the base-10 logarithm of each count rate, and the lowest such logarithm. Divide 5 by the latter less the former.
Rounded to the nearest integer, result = -193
